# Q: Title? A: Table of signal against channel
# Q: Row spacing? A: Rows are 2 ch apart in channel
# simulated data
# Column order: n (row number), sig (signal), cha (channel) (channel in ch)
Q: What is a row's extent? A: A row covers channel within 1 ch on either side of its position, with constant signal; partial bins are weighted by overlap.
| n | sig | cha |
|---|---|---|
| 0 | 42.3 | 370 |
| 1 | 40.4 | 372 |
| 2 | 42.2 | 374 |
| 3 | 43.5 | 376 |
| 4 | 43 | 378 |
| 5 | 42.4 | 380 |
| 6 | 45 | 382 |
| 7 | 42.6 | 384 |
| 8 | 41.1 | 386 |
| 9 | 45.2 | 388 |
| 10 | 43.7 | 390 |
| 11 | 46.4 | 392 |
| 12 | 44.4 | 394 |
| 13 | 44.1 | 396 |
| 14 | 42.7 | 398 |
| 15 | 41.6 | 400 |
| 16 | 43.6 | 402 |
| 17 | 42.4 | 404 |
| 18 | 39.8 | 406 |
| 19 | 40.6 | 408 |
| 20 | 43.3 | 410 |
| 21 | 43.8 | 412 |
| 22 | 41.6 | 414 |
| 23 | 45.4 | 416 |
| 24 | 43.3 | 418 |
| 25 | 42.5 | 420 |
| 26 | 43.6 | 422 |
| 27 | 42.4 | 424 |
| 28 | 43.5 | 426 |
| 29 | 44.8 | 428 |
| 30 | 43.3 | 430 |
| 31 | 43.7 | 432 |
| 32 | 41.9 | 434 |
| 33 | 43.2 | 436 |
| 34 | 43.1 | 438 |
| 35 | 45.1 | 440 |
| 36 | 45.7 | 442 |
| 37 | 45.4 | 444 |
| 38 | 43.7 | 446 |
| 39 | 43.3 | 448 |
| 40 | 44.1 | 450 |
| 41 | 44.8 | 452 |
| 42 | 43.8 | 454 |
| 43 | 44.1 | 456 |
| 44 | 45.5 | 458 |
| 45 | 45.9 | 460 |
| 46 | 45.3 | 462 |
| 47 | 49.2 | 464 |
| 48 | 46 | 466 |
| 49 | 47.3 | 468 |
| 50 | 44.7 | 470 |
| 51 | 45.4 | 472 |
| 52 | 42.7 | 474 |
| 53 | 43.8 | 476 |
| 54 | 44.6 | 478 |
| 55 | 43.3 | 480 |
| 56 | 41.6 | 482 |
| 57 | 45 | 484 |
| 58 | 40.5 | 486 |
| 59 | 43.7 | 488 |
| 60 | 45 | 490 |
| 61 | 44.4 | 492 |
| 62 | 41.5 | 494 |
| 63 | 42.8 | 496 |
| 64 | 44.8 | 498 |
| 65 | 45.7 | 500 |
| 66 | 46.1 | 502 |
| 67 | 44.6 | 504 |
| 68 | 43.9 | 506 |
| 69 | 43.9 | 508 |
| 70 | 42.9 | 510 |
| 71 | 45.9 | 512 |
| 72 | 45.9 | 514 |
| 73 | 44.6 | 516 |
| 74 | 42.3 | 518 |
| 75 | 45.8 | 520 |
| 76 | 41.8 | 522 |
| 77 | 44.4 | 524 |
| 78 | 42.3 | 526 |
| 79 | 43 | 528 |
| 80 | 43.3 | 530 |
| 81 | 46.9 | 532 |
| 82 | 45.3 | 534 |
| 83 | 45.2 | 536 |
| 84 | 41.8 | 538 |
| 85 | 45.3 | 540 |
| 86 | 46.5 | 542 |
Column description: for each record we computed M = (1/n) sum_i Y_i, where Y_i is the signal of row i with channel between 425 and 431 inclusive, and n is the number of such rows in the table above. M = 43.87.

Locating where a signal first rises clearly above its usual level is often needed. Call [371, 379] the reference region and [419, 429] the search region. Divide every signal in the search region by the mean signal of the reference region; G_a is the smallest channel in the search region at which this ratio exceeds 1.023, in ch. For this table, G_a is 422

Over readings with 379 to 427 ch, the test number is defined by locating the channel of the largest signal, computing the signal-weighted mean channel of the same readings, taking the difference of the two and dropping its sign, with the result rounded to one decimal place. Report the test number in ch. 10.9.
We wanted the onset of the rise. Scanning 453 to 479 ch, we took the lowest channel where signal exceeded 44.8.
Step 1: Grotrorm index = 458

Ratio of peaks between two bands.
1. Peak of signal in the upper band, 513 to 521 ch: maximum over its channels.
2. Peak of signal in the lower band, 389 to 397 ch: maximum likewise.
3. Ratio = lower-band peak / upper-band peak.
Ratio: 1.01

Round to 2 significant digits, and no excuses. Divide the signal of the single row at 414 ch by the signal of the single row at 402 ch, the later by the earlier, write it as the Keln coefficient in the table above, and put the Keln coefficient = 0.95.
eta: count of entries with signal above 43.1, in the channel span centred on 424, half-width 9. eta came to 7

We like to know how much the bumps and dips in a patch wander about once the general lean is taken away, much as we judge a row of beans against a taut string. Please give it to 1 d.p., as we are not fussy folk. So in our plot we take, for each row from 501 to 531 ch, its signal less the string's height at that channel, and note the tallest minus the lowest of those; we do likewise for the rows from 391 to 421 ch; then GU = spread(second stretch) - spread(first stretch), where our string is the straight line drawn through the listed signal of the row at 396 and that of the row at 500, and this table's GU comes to 2.2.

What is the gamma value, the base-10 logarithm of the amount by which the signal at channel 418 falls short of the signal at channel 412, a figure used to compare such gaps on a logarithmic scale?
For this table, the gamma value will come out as -0.30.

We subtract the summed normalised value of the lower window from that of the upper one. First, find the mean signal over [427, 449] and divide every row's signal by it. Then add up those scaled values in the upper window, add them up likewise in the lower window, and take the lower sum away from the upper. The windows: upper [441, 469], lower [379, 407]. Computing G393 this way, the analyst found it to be 0.66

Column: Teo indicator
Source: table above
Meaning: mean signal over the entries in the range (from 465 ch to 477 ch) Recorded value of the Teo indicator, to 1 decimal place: 45.0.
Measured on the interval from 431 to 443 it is 43.8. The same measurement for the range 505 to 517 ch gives 44.5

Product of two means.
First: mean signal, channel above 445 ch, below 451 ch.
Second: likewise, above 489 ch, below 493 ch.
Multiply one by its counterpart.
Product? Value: 1953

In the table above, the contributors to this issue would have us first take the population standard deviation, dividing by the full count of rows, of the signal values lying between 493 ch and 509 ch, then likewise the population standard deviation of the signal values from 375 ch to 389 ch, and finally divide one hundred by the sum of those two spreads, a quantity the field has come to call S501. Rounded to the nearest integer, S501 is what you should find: 36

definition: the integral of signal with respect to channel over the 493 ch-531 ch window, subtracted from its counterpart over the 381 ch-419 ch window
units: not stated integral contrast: -30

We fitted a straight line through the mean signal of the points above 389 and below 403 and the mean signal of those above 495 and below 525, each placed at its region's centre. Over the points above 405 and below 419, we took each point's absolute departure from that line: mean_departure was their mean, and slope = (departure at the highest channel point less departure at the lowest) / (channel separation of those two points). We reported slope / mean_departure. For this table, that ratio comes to -0.16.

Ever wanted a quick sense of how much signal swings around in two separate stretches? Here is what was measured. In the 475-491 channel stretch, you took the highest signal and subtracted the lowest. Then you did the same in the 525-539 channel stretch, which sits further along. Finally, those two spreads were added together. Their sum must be 9.6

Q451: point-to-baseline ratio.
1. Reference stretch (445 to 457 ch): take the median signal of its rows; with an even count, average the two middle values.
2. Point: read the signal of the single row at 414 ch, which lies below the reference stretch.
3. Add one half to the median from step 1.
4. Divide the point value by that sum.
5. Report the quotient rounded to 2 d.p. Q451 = 0.94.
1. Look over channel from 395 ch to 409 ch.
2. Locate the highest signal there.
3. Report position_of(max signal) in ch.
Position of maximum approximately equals 396 ch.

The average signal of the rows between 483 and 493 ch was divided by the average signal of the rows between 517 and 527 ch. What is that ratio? 1.01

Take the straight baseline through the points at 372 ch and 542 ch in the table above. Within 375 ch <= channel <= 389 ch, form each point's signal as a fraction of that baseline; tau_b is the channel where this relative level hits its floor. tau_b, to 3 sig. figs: 386 ch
